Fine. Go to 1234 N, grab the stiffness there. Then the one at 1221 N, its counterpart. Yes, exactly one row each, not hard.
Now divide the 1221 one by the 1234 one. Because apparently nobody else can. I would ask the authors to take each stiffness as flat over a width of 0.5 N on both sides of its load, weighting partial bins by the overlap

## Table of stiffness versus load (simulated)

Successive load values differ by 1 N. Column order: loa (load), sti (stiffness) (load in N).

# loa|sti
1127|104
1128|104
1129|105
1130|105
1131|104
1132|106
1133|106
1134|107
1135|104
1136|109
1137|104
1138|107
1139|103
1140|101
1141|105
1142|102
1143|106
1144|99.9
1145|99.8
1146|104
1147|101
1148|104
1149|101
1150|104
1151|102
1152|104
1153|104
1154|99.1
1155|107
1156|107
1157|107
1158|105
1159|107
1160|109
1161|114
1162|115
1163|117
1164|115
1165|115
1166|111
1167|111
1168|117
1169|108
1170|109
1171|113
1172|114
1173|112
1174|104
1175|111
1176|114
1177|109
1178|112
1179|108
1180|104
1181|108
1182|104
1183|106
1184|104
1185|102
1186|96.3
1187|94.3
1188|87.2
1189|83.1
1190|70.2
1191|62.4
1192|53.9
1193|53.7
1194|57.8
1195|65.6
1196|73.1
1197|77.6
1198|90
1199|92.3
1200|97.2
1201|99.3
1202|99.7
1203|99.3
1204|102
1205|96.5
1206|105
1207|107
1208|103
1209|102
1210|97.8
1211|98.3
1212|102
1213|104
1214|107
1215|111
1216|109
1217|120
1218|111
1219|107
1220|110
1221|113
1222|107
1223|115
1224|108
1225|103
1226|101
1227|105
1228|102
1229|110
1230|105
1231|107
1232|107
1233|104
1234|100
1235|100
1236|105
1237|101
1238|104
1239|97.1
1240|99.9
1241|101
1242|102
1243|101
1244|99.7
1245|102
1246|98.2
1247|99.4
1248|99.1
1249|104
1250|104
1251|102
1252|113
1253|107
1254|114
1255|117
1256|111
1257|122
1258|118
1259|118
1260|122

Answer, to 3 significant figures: 1.13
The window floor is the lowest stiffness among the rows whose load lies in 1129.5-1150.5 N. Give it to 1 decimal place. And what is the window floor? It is 99.8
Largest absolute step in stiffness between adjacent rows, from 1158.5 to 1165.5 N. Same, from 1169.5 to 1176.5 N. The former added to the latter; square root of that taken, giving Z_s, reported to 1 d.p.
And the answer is 3.6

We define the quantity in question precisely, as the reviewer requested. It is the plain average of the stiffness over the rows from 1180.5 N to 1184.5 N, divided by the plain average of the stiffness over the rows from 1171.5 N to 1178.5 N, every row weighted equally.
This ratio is 0.95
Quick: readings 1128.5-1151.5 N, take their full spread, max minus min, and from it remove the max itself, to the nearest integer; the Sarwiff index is -100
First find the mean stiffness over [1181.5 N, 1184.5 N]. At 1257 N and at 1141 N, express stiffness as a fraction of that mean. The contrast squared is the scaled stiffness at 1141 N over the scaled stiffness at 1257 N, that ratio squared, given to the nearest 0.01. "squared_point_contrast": 0.74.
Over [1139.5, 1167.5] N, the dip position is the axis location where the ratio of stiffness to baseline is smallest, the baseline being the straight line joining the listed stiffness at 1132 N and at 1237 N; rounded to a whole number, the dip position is 1154 N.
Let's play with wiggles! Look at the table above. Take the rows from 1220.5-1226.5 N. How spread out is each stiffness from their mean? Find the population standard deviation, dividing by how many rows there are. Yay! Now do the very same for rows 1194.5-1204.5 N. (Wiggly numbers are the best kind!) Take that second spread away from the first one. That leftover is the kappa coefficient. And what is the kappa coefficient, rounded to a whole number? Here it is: -7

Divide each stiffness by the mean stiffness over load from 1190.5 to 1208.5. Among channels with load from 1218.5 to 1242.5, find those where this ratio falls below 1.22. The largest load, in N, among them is 1242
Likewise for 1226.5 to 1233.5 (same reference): 1233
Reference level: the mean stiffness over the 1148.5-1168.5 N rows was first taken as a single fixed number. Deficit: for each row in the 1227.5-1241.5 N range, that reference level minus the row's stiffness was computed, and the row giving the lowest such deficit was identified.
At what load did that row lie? 1229 N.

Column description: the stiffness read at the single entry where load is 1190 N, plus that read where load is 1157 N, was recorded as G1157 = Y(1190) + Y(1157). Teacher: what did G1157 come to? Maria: 177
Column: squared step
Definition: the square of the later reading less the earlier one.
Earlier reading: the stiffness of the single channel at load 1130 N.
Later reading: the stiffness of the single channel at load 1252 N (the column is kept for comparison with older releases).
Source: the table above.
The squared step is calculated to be 64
